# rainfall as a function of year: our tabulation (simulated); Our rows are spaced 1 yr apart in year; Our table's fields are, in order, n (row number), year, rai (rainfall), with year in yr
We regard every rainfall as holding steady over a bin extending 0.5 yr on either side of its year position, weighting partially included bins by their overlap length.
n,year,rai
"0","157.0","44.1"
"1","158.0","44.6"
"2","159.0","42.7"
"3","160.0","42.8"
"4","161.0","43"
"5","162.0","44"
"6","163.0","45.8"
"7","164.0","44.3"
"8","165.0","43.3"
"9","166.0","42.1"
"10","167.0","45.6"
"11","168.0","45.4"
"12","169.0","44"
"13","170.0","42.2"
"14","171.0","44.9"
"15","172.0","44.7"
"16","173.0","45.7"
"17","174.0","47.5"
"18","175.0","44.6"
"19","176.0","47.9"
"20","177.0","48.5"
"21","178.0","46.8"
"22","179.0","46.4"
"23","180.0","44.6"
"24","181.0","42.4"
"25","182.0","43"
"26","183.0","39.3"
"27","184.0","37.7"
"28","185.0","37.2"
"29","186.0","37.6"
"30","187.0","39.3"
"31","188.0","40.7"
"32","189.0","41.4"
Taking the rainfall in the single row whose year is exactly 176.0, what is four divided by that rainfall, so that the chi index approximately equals 0.084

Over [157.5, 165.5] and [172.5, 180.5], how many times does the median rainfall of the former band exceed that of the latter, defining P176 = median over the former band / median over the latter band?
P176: 0.937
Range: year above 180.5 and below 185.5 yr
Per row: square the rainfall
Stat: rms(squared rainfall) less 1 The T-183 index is 1610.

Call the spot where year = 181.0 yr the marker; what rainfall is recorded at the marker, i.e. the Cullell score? 42.4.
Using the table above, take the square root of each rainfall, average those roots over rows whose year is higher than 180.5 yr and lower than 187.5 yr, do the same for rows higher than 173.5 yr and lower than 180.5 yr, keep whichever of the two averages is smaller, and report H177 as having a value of 6.3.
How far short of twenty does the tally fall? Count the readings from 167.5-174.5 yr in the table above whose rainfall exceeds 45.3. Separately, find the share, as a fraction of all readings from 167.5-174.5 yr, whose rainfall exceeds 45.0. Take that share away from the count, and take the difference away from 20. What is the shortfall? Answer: 17.4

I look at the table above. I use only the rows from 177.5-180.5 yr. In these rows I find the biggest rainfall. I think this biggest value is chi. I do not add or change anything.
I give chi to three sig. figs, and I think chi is 46.8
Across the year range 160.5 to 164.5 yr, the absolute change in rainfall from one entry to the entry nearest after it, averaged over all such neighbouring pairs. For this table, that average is 1.43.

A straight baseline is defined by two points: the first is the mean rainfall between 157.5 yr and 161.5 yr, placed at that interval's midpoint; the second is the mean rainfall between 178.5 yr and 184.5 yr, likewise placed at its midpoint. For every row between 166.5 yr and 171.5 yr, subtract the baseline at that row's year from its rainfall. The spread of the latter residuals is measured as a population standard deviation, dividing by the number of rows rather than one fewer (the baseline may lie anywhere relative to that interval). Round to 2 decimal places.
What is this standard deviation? 1.21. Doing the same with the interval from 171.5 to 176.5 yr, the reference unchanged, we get 1.42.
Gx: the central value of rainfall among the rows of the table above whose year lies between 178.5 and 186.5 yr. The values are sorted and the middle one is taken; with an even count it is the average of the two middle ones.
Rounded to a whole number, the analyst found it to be 41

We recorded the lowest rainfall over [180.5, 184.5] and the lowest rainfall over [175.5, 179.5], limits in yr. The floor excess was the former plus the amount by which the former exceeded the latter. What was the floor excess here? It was 29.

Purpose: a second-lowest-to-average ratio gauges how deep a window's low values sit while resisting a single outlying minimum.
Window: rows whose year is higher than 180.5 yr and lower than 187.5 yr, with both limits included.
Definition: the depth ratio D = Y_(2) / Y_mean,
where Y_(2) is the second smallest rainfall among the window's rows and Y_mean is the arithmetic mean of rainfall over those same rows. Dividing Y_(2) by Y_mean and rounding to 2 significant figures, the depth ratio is 0.95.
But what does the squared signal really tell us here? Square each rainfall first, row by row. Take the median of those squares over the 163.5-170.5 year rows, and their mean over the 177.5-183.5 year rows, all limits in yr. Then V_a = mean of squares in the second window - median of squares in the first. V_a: -15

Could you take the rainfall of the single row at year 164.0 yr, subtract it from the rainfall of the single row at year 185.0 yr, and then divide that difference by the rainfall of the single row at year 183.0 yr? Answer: -0.18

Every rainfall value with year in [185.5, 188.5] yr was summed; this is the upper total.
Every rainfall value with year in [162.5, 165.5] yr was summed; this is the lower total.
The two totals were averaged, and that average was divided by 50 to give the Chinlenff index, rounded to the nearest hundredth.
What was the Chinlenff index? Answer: 2.51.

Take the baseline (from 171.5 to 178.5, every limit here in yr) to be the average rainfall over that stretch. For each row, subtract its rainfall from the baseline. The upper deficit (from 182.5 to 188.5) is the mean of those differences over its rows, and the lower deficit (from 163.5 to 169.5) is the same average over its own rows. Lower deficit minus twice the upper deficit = -13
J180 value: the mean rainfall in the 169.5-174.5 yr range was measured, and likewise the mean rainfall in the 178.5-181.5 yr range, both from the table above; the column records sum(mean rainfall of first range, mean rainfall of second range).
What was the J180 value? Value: 89.5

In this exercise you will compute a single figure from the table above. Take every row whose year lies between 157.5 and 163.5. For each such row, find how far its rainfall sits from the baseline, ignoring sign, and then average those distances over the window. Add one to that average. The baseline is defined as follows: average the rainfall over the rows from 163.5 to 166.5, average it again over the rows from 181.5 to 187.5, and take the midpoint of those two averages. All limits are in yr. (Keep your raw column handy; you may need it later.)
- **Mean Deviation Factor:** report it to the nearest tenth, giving 3.7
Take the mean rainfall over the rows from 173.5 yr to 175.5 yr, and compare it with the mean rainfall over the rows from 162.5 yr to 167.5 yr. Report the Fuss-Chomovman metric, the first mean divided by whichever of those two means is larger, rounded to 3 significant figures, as 1.00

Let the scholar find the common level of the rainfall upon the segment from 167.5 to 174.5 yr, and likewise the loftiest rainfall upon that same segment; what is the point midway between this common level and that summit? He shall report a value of 46.2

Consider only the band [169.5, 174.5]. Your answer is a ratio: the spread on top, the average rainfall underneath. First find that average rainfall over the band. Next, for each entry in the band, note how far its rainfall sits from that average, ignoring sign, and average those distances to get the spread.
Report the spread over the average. 0.028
